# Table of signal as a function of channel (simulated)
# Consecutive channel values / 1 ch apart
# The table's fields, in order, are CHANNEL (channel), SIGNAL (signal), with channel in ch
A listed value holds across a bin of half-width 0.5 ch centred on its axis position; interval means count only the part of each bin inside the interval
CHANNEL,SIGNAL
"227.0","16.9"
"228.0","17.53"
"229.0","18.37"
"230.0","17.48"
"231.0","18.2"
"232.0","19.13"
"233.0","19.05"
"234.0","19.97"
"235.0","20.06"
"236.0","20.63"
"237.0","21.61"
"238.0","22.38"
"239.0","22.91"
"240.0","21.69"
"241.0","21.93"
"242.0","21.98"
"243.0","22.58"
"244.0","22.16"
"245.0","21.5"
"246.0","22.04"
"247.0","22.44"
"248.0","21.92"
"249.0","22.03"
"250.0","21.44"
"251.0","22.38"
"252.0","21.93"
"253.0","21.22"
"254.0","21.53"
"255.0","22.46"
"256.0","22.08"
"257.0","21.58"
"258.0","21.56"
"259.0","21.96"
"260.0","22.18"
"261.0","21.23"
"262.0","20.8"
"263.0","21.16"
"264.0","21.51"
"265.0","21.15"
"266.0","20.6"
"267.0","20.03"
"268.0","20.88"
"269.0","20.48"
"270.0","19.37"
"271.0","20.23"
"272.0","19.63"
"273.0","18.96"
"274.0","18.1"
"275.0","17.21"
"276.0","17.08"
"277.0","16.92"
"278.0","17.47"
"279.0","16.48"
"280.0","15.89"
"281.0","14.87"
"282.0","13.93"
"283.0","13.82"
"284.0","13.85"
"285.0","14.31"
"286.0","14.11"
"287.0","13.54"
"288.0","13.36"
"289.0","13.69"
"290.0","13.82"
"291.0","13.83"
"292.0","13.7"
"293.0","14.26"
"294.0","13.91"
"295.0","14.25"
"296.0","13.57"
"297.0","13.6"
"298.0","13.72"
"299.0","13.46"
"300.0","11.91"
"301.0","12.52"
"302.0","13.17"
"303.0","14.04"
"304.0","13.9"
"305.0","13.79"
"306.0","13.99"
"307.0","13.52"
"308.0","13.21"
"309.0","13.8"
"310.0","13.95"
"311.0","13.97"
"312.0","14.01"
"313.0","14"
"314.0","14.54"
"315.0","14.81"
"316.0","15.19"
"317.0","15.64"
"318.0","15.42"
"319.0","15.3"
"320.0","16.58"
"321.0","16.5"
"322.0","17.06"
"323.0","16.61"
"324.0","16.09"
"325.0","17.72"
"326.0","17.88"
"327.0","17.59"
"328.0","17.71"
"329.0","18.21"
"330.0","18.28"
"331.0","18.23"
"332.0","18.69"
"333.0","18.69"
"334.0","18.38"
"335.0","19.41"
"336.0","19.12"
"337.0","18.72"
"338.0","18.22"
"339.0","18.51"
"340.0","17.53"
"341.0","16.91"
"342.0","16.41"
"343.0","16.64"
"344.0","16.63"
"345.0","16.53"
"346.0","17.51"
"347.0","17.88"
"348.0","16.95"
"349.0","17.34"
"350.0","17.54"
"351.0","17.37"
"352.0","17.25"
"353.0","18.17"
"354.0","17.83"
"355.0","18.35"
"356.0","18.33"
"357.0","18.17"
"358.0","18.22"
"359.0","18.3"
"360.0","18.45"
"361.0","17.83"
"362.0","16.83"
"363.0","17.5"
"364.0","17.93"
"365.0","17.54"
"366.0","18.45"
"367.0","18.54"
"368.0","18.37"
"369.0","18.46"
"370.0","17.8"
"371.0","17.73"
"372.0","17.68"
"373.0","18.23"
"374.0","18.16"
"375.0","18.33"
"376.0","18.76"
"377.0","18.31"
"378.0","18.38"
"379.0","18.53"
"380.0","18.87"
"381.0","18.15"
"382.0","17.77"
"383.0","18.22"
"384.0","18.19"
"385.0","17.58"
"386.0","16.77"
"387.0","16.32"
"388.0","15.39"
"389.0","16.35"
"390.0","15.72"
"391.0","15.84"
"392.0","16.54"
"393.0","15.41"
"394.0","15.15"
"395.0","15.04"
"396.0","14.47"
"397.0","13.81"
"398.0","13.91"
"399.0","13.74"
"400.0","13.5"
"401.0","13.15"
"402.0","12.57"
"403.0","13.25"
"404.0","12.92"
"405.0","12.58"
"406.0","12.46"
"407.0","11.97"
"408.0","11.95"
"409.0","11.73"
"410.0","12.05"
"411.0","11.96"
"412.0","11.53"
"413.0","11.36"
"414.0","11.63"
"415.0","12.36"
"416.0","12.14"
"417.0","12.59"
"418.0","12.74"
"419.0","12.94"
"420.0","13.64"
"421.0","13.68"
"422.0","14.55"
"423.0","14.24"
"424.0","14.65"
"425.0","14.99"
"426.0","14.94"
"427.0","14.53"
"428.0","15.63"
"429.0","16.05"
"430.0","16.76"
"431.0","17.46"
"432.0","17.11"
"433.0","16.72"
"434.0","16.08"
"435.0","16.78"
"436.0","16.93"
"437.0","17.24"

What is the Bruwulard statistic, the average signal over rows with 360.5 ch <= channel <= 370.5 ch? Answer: 17.9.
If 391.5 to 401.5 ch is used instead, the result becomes 14.5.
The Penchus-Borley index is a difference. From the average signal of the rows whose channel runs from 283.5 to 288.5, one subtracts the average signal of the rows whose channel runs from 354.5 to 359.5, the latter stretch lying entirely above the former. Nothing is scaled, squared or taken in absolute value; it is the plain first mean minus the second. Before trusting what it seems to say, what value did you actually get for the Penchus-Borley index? -4.4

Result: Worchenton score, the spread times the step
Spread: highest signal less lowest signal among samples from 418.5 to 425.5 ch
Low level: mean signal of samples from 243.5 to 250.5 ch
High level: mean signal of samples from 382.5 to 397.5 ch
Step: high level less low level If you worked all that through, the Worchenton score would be -12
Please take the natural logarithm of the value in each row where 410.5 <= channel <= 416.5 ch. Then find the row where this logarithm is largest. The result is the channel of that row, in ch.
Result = 415.0 ch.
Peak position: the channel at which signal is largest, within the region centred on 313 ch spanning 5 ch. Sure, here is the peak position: 315.0 ch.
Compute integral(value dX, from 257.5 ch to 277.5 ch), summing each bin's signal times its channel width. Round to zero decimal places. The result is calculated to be 401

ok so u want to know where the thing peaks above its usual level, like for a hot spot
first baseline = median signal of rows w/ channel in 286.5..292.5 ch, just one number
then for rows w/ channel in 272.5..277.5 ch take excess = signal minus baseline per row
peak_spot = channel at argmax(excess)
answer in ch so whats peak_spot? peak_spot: 273.0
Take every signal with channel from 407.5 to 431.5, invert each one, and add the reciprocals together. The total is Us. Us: 1.8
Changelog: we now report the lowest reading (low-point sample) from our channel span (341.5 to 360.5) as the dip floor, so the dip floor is 16.41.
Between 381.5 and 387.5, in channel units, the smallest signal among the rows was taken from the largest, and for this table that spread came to 1.9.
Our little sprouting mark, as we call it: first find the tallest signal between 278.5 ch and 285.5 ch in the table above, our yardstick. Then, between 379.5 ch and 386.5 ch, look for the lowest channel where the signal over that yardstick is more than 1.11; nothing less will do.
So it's 380.0 ch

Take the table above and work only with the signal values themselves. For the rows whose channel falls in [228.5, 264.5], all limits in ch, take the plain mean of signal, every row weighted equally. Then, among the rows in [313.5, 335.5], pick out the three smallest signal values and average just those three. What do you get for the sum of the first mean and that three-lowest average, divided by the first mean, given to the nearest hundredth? 1.70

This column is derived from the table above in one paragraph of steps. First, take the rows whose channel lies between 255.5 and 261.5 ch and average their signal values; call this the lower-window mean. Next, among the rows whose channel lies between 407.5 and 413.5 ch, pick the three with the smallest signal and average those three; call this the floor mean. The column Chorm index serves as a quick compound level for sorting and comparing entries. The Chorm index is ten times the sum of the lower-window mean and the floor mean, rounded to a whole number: 333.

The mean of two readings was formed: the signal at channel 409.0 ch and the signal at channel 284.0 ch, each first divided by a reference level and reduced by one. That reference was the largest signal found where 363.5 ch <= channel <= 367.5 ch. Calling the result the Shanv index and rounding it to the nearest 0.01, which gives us -0.31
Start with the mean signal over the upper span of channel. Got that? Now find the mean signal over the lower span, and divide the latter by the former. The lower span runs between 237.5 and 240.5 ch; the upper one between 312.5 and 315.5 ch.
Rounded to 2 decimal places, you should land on 1.55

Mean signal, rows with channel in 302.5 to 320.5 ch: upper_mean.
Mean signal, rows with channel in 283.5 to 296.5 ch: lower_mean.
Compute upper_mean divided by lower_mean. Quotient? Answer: 1.04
